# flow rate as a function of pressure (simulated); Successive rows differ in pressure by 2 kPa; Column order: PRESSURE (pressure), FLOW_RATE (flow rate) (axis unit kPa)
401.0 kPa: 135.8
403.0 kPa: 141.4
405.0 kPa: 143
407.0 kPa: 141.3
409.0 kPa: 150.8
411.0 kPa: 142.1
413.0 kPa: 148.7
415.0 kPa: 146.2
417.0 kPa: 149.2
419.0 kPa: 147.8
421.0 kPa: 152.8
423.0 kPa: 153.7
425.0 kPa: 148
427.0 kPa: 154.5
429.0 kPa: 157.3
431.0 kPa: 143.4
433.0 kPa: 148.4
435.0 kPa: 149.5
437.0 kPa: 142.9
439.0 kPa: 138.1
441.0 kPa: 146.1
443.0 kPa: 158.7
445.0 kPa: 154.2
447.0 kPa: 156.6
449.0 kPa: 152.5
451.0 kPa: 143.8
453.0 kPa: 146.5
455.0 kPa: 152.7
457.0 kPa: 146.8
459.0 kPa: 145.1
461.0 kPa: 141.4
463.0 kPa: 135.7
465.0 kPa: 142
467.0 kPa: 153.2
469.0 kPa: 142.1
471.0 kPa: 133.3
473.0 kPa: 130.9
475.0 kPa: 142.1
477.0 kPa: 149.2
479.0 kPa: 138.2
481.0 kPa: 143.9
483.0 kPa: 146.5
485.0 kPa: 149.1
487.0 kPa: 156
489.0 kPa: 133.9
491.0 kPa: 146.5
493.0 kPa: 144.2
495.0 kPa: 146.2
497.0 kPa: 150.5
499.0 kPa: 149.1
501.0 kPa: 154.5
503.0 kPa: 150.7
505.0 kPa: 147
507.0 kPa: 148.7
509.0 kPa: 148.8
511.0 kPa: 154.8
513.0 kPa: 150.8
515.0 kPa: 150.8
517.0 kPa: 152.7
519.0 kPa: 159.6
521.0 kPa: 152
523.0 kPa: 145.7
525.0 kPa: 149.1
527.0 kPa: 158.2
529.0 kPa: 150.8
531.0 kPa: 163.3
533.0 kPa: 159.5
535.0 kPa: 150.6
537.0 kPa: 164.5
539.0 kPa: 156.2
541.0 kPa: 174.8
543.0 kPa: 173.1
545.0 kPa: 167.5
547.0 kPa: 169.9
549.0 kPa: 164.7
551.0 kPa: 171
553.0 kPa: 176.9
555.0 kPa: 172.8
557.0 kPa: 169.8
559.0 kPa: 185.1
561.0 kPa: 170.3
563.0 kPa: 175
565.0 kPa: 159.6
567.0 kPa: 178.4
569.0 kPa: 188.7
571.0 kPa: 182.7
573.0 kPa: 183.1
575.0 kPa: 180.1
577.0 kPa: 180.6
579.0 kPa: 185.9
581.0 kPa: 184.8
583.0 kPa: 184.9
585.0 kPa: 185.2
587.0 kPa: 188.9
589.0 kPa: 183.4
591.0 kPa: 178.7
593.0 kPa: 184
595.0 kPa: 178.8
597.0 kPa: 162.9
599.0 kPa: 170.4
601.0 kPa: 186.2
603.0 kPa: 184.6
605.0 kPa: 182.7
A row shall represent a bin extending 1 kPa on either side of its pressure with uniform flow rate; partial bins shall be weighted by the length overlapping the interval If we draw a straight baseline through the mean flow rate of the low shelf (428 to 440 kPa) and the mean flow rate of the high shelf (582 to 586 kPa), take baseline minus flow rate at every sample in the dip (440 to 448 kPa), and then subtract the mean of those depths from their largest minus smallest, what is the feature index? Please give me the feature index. 17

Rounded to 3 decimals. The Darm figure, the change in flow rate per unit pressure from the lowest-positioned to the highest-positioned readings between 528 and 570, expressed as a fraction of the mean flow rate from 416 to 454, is 0.006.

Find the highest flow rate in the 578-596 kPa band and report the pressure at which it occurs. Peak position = 587.0 kPa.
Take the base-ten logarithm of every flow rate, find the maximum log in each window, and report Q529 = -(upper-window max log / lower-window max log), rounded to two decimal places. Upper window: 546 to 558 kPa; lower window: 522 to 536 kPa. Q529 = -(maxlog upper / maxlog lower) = -1.02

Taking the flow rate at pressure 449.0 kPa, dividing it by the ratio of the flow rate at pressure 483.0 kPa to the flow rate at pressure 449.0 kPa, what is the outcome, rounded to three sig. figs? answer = 159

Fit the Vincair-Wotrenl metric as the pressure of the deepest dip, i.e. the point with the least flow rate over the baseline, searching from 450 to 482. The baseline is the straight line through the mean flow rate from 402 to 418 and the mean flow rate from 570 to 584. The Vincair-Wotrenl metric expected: 473.0 kPa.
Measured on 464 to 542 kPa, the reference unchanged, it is 489.0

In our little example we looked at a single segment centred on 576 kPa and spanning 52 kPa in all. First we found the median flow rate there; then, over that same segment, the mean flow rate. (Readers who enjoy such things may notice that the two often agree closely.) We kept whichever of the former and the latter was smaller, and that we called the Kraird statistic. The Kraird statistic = 179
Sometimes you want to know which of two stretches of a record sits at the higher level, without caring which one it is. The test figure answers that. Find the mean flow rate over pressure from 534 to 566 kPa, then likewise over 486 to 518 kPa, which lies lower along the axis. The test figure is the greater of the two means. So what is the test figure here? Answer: 169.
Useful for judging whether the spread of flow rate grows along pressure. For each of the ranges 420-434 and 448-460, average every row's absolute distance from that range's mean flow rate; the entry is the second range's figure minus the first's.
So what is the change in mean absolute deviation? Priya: -0.8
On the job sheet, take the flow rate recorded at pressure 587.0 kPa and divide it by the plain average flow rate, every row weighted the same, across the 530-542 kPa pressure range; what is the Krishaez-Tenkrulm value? 1.17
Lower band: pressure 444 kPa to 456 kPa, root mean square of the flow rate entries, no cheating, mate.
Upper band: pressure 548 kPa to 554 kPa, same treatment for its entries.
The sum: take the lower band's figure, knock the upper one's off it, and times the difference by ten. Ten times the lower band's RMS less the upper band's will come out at -198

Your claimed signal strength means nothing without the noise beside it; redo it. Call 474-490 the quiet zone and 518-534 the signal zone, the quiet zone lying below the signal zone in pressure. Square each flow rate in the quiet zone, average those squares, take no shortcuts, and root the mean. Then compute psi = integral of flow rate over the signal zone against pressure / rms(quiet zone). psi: 17.1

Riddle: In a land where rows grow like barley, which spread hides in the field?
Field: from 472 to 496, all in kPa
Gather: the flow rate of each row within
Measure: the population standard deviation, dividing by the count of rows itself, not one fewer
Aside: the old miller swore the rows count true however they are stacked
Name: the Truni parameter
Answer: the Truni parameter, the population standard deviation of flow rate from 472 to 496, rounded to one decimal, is 6.6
